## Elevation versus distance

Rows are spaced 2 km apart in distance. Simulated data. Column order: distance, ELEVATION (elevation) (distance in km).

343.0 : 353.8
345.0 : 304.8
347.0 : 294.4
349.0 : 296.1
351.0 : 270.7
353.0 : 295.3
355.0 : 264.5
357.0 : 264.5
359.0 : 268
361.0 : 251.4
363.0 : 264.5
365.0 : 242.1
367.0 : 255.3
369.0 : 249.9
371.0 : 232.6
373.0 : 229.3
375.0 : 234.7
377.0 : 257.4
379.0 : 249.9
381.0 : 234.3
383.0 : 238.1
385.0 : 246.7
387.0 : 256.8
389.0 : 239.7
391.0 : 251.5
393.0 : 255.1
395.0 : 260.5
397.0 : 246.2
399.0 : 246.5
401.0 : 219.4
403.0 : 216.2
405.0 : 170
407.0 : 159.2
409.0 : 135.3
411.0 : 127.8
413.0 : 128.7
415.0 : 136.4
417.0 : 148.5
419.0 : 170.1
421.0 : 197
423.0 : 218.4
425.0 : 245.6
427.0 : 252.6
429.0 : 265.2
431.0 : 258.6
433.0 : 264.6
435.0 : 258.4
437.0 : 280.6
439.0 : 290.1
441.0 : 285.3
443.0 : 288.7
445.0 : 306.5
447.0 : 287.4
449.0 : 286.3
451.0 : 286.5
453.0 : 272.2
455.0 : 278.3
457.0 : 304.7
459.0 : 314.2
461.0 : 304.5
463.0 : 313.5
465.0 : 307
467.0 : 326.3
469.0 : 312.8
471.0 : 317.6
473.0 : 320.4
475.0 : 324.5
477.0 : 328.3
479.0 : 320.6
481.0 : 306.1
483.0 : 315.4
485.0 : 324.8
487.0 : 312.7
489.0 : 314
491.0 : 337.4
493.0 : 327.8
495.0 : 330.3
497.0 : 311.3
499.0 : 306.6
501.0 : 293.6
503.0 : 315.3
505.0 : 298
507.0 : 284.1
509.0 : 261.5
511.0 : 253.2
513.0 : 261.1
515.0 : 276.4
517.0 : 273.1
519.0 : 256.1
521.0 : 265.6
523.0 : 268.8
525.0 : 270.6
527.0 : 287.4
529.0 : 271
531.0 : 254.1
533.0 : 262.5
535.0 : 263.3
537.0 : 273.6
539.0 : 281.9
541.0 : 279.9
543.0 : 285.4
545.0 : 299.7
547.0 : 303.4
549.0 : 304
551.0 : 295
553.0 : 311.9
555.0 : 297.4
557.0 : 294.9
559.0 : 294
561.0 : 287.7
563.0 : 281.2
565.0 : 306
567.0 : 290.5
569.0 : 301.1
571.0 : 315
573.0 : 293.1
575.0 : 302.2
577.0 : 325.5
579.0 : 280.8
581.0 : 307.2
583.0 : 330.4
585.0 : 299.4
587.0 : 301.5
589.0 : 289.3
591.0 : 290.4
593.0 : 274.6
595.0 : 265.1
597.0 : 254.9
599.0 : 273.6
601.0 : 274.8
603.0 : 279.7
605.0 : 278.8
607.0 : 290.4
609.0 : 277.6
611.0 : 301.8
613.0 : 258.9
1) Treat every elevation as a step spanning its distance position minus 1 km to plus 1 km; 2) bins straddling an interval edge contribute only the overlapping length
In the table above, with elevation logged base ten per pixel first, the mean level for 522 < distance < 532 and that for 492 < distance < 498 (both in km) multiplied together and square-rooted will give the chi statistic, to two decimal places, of 2.47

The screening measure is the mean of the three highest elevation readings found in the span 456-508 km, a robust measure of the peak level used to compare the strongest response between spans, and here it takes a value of 332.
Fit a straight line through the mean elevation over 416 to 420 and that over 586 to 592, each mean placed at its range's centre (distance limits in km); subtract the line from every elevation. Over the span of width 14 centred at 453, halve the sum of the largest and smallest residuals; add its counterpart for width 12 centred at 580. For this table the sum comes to 122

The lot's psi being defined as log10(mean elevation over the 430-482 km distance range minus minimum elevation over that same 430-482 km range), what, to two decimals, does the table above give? 1.60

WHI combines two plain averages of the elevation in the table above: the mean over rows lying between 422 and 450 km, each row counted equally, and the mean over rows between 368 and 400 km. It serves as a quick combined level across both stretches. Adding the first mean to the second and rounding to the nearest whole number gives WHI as 516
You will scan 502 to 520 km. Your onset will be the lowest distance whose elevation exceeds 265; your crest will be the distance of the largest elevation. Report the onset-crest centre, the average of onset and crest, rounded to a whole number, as 503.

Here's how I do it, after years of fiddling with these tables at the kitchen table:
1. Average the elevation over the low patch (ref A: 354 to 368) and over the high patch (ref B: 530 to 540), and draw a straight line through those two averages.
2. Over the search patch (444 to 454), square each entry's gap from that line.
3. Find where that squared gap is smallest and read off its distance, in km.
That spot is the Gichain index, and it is 453.0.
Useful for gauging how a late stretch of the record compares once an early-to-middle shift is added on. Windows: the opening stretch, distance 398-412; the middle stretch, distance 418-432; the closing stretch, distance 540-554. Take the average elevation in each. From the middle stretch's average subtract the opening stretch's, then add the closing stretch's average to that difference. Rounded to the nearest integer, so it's 345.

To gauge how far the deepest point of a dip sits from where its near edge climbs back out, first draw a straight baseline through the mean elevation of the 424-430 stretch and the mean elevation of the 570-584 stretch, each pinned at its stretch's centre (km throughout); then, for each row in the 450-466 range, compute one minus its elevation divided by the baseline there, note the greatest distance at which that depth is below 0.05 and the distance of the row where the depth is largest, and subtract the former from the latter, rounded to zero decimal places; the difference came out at -12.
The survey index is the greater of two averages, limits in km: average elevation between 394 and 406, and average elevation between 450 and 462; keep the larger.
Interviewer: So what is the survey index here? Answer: 293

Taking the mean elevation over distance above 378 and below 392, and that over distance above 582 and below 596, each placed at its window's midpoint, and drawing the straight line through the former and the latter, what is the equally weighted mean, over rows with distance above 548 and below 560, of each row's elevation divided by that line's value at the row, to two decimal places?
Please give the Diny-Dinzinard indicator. 1.05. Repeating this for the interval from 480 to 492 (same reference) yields 1.18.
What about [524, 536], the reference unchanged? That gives 0.96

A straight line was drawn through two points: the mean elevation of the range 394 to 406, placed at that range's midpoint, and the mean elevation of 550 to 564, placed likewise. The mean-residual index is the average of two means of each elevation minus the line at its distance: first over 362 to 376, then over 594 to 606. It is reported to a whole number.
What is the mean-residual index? -6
